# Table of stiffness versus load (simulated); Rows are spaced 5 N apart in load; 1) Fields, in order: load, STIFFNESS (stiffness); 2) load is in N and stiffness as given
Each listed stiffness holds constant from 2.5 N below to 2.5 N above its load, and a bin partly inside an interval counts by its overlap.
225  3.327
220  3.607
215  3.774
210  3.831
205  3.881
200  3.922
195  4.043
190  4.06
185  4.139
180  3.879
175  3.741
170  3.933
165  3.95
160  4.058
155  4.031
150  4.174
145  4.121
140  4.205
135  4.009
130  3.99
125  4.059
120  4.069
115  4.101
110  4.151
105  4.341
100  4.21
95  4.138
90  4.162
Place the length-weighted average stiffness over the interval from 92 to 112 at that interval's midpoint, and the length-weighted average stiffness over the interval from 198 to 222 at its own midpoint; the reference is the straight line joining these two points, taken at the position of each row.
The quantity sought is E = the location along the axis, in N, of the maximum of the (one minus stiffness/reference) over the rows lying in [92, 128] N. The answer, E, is 95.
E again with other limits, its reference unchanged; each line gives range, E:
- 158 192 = 175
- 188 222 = 220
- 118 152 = 130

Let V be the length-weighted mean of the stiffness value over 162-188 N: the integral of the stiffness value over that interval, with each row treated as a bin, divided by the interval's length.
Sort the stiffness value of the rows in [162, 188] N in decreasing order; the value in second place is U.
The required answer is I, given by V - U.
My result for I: -0.017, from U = 3.95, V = 3.93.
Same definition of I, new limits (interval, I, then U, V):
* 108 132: -0.027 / 4.101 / 4.07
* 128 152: -0.073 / 4.174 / 4.10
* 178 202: -0.047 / 4.06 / 4.01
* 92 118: -0.025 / 4.21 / 4.19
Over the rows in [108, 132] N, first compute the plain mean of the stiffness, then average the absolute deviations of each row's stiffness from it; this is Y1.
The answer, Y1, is 0.042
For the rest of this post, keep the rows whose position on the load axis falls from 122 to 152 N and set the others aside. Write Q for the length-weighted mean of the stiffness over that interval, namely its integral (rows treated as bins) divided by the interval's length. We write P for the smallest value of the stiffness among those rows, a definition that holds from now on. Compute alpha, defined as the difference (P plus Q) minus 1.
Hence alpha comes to 7.1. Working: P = 3.99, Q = 4.09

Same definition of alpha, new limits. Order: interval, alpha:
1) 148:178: 6.7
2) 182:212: 6.8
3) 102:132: 7.1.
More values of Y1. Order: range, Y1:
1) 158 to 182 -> 0.082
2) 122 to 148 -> 0.069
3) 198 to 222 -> 0.090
